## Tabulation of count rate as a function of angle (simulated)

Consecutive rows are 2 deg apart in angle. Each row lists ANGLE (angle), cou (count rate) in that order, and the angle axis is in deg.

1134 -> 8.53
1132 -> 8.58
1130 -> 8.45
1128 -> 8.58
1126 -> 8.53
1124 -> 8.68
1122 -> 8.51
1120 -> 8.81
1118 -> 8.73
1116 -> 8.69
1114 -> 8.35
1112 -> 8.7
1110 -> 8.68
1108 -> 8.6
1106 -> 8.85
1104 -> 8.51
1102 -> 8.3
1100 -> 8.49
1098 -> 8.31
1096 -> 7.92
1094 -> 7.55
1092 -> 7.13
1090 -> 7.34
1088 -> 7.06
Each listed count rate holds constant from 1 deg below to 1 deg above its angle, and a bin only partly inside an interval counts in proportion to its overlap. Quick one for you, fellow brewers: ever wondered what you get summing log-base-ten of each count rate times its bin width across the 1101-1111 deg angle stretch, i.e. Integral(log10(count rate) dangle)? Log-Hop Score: 9.34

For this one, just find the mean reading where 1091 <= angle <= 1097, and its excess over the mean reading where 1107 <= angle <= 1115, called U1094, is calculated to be -1.0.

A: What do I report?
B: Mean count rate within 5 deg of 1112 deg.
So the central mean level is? 8.60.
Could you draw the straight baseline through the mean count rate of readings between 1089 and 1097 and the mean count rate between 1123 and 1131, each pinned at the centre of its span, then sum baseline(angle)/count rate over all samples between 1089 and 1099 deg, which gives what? 4.92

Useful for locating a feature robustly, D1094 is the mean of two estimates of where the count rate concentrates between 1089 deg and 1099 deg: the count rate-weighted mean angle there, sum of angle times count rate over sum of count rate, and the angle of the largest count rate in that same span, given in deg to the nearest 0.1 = 1096.1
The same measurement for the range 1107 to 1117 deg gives 1112.0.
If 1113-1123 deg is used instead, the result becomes 1119.0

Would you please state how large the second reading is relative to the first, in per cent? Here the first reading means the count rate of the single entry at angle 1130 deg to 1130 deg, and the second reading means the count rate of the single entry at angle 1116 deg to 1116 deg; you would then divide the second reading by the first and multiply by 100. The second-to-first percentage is 103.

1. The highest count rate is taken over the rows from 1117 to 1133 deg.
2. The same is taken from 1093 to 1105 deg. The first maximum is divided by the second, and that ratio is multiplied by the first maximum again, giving 9.12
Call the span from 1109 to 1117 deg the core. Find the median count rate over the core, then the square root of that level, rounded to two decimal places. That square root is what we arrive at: 2.95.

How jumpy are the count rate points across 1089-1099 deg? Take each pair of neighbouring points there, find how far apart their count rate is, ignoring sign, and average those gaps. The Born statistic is 0.35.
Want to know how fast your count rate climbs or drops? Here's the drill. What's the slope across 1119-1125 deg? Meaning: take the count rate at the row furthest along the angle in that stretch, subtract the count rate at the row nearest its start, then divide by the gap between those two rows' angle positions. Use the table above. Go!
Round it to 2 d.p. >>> -0.03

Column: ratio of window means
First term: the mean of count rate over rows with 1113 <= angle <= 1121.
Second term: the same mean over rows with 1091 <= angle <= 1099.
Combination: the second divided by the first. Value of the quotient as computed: 0.89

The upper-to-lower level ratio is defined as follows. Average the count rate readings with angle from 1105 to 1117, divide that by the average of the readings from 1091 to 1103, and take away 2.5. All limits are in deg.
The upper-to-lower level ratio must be -1.41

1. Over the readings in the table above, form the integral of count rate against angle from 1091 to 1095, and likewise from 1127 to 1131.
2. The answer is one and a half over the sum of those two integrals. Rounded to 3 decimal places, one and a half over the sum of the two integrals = 0.024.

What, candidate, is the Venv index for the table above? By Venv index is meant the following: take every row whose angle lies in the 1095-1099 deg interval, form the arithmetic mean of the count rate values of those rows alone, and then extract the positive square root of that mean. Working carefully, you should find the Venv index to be 2.849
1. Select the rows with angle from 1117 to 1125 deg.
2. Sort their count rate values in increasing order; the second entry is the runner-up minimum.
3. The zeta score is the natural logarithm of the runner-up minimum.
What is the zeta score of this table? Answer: 2.16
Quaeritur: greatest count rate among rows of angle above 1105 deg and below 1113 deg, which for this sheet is 8.85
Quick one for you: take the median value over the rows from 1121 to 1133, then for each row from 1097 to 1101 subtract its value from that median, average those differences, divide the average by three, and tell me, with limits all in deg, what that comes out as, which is 0.05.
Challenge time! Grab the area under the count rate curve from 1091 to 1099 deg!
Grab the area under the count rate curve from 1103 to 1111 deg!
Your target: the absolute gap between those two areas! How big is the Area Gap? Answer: 7.5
